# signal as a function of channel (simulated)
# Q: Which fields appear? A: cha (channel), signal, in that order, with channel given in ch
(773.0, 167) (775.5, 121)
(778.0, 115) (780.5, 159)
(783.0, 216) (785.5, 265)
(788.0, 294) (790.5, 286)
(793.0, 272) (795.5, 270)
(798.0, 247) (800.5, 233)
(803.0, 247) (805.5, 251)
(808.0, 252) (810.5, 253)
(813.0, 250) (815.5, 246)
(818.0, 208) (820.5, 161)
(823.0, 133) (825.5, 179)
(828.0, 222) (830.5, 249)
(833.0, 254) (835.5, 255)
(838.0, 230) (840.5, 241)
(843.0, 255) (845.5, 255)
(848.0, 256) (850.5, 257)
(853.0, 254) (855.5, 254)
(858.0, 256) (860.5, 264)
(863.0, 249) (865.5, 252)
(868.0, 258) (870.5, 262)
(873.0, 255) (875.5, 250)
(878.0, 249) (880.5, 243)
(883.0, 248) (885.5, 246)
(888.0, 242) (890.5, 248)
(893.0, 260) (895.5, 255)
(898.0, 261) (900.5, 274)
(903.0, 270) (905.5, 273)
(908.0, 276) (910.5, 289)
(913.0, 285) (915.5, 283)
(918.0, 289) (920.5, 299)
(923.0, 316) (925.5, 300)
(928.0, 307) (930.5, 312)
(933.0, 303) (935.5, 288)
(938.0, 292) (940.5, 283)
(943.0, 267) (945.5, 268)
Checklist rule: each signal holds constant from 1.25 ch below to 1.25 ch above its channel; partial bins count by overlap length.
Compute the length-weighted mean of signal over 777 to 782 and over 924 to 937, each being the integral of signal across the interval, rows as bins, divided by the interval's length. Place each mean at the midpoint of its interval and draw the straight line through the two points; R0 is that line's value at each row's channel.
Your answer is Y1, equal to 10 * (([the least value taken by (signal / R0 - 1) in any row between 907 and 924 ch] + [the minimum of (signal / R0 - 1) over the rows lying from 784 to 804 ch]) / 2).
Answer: 2.0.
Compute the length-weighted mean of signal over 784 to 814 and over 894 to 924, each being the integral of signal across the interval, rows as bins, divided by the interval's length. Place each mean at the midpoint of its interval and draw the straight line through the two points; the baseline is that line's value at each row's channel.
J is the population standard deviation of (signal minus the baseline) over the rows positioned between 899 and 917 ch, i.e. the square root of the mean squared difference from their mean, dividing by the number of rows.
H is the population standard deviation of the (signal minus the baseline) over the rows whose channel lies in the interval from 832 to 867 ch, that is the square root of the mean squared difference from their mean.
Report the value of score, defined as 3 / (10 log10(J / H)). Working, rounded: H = 7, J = 6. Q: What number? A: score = -3.0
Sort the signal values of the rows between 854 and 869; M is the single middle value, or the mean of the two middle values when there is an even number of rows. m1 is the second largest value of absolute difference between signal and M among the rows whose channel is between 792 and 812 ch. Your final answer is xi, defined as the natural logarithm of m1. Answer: 2.8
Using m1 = 17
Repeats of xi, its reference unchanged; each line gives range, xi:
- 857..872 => 1.9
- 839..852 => 0.7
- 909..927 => 3.8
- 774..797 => 4.9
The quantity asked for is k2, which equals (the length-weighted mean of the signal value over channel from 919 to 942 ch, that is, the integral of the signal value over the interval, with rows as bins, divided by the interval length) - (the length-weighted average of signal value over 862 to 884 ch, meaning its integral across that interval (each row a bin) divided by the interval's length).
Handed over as 48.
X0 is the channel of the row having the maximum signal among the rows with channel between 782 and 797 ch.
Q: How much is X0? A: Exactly 788.0 ch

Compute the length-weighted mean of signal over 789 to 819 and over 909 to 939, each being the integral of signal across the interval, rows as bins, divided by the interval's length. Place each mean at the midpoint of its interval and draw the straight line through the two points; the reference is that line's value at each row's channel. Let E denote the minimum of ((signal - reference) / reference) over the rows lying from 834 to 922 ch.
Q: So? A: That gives -0.15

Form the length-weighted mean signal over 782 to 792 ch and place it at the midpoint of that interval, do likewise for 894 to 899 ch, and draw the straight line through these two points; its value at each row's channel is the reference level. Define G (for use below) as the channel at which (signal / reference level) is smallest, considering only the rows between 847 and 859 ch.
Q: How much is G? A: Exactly 853.0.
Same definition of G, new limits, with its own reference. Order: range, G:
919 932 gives 920.5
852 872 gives 863.0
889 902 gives 890.5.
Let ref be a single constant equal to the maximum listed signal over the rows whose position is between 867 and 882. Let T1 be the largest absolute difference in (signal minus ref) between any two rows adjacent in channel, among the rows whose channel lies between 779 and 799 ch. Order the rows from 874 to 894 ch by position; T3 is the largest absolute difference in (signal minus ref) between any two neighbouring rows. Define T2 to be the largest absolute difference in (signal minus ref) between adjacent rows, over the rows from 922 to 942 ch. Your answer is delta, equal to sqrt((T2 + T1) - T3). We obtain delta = 7.8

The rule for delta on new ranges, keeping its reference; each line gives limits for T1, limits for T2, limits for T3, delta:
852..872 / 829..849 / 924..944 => 4.9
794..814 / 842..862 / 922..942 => 3.9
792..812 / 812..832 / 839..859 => 7.5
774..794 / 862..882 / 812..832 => 4.1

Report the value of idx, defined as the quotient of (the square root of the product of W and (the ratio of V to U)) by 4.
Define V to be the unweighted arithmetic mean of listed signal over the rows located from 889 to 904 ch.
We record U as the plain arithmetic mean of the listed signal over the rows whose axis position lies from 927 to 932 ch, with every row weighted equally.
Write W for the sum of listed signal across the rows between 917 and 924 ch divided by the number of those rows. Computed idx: 3.99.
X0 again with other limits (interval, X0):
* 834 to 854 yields 850.5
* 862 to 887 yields 870.5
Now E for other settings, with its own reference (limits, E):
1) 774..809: -0.53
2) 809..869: -0.49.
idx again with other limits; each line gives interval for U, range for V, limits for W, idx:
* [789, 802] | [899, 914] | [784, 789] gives 4.31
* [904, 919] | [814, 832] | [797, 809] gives 3.30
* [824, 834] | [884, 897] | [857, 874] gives 4.21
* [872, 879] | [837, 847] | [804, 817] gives 3.91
